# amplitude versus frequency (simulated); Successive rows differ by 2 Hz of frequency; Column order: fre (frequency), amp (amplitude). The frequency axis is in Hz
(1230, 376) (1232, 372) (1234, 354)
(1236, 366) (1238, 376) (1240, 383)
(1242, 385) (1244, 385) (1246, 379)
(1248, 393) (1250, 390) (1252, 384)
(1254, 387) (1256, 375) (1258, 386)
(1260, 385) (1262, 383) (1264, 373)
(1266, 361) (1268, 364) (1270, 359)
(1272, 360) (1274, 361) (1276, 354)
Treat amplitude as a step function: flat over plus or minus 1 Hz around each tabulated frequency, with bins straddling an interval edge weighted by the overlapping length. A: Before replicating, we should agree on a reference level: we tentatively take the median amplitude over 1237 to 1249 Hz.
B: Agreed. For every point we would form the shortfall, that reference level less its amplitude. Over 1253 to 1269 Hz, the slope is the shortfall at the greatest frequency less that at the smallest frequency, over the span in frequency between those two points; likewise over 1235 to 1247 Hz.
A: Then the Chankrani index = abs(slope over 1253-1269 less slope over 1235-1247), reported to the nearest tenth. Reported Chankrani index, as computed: 2.9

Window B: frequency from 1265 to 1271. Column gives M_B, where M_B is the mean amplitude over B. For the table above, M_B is 361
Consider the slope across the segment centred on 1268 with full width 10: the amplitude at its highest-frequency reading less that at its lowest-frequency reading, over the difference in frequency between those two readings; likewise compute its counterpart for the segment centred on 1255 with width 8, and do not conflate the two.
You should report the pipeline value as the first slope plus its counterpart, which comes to -1.3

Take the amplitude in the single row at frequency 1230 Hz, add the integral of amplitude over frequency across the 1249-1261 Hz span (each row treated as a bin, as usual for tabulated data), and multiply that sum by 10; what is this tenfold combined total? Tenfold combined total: 49900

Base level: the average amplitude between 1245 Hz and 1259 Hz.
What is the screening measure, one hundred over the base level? 0.260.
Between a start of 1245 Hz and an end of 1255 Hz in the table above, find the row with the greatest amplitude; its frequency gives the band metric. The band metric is 1248 Hz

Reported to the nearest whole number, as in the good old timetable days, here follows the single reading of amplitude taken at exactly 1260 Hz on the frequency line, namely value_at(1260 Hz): 385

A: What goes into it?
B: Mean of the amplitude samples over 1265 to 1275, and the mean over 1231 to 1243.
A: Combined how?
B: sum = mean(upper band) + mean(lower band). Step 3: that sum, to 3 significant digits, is 734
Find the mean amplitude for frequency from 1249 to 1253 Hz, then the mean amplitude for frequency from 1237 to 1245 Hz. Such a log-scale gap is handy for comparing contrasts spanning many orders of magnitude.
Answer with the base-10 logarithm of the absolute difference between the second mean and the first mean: 0.68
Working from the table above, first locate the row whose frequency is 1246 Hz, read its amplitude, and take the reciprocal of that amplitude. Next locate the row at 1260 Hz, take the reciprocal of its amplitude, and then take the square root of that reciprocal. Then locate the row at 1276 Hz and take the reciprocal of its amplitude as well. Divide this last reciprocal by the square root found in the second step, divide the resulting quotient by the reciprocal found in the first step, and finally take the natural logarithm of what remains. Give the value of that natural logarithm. 3.04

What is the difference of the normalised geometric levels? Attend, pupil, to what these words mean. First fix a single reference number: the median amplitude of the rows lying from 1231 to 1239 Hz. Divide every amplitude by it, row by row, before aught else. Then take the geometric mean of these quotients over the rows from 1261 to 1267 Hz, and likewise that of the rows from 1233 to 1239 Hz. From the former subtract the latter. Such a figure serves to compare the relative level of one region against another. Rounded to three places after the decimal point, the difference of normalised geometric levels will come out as 0.019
